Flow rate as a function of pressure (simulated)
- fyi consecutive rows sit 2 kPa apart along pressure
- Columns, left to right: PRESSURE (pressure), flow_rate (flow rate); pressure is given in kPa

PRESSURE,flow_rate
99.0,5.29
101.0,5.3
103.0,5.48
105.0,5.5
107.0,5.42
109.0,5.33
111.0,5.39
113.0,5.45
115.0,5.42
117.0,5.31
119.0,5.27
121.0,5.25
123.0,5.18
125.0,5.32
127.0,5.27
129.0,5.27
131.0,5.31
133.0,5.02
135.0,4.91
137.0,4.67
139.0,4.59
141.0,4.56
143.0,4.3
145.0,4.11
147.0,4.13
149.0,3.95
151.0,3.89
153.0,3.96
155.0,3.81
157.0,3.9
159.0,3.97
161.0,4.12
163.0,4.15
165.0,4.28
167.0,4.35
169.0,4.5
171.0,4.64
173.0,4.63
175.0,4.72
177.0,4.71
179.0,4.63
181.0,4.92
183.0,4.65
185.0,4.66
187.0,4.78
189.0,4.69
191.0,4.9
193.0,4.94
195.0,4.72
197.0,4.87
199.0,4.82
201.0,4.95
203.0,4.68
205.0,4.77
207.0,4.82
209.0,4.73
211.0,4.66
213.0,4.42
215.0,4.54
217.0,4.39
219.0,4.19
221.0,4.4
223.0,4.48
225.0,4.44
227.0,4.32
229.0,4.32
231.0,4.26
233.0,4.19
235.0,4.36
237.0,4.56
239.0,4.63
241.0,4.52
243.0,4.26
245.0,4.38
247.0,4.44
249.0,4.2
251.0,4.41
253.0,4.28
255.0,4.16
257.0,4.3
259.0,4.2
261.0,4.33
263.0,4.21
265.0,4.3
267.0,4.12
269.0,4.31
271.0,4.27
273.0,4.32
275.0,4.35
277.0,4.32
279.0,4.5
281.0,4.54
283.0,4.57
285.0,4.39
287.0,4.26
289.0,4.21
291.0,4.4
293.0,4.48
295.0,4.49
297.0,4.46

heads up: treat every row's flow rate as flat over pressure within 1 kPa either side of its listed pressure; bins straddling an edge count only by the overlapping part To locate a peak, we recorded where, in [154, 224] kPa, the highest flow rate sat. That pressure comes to 201.0 kPa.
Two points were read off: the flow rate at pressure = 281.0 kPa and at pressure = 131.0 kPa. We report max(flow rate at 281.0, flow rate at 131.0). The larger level 5.31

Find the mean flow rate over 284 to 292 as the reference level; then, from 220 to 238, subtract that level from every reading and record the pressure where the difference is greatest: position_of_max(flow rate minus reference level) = 237.0 kPa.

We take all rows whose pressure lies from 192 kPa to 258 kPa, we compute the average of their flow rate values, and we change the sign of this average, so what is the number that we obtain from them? -4.5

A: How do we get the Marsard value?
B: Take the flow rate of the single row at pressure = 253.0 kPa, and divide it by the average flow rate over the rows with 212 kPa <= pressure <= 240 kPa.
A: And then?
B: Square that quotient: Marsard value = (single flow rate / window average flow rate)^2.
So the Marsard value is 0.95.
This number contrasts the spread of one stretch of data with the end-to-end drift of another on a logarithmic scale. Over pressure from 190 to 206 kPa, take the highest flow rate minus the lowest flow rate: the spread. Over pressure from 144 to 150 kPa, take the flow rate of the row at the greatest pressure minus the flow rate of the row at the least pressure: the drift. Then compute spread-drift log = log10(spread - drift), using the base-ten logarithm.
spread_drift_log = -0.37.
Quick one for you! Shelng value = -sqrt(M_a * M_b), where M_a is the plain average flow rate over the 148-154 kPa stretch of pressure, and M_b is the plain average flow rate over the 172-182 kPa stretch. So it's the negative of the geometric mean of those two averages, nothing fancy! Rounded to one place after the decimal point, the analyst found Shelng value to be -4.3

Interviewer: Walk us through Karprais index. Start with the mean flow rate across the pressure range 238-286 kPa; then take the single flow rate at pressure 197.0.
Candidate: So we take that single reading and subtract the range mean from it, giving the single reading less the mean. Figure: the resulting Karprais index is 0.52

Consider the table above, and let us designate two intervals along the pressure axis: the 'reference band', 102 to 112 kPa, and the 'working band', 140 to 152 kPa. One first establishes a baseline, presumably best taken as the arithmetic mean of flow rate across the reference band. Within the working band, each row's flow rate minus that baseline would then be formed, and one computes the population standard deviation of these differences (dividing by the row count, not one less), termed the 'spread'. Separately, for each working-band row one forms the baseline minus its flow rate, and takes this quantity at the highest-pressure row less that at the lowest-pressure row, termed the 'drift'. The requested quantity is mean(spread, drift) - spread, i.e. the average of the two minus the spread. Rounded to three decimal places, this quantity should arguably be 0.223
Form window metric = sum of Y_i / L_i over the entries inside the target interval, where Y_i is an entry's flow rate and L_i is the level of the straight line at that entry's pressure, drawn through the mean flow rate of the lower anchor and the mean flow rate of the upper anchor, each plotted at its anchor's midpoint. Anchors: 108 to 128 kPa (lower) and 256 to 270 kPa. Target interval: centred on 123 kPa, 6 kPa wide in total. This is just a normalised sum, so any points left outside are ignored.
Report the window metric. 2.98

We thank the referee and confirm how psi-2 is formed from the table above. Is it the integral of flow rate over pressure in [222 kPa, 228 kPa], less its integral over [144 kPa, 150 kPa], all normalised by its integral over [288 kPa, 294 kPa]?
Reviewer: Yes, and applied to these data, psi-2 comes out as 0.080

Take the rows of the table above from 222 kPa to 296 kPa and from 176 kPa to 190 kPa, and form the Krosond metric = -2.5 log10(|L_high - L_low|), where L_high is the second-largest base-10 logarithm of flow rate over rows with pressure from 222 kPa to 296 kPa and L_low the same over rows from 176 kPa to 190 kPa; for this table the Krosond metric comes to 4.3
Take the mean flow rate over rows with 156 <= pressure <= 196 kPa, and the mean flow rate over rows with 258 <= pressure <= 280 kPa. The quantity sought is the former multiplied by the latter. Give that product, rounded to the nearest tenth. 19.5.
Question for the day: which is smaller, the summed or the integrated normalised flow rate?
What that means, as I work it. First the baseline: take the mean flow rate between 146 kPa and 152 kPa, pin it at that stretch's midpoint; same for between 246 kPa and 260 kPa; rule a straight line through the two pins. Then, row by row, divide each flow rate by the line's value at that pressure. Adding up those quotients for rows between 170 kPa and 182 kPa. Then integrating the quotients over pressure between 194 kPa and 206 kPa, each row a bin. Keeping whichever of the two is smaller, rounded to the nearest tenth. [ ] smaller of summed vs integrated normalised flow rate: 6.9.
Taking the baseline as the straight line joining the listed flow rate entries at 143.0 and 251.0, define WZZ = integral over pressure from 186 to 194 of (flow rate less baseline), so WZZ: 3.8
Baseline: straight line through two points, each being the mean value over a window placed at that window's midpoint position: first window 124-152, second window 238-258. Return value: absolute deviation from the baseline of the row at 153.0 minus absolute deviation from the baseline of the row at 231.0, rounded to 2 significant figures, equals 0.52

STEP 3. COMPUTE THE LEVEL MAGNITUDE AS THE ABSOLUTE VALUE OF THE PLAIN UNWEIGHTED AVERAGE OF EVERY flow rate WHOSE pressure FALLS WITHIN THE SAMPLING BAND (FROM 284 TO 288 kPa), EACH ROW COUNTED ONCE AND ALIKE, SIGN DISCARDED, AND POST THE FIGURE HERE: 4.3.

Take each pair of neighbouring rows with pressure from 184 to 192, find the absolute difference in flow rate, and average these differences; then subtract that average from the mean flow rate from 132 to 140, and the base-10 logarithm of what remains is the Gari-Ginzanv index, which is 0.67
